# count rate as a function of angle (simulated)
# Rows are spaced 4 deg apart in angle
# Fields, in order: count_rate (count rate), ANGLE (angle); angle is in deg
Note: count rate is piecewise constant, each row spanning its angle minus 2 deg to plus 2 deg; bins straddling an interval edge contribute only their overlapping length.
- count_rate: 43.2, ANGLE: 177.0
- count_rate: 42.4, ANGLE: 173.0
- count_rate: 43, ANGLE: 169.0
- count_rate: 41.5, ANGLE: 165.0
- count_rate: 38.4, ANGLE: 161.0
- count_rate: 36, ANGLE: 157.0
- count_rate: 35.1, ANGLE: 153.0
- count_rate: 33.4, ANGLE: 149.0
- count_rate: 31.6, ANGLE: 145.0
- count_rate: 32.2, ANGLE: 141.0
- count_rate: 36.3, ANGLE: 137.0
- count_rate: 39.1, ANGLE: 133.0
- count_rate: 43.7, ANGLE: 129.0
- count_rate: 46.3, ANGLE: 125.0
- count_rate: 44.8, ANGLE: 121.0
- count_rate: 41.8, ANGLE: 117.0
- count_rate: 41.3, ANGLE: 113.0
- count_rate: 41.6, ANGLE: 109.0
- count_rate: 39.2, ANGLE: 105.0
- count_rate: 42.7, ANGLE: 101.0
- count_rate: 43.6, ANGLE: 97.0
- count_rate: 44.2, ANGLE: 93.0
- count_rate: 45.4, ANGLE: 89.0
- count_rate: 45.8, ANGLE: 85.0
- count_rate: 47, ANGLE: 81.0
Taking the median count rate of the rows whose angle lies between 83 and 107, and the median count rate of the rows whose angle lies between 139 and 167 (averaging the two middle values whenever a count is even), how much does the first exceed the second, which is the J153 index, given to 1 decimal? 8.8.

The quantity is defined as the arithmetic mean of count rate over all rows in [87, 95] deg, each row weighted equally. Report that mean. 45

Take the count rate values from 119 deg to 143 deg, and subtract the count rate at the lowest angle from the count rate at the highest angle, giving -13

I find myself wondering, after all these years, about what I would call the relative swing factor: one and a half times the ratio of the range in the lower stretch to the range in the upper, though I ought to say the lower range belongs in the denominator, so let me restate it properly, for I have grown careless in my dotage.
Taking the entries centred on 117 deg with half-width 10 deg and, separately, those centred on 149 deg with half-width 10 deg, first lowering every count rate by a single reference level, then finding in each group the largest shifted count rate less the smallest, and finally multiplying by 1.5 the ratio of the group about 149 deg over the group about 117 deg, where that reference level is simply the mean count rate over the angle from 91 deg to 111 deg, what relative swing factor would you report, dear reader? 1.3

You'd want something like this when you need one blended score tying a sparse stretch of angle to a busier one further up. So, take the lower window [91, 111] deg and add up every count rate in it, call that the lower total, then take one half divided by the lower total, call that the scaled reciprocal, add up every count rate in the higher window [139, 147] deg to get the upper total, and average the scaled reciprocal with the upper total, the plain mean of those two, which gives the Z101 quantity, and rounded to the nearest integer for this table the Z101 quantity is 32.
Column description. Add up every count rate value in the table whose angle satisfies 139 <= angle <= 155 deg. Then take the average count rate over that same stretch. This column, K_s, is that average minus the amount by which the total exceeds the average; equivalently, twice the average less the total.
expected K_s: -66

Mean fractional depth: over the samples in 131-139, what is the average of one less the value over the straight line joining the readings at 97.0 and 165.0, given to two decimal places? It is 0.11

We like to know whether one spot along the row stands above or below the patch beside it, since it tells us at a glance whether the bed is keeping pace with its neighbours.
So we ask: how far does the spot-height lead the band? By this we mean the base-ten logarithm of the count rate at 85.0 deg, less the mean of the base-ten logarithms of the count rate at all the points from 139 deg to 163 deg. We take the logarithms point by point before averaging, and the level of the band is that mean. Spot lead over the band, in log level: 0.12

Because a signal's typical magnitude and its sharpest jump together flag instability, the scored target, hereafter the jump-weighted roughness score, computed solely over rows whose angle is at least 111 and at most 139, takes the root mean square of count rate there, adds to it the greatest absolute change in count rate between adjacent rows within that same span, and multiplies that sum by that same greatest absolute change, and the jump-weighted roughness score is 214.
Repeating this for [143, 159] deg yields 65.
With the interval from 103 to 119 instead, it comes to 104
